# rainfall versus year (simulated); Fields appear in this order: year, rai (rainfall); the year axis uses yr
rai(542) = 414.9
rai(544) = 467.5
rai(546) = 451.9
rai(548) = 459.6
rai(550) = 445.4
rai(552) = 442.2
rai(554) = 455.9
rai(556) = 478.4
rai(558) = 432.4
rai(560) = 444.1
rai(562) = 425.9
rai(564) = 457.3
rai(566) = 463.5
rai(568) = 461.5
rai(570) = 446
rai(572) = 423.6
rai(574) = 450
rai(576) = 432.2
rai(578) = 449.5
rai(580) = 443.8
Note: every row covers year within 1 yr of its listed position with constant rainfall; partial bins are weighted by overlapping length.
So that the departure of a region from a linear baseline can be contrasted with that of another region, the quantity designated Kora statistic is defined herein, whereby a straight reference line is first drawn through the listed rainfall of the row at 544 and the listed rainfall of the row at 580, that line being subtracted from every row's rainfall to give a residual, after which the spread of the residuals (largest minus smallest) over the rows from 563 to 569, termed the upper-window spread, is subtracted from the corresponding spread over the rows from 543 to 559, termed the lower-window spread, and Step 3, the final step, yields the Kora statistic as 37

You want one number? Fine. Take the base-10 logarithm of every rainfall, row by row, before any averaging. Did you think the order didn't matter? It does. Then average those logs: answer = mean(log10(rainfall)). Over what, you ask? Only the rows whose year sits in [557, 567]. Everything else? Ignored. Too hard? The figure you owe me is 2.65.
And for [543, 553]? 2.66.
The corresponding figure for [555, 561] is 2.65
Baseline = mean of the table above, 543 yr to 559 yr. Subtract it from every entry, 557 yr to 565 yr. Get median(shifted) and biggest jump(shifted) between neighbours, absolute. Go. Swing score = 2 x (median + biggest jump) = 31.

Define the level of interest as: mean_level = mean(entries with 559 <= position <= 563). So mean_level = 435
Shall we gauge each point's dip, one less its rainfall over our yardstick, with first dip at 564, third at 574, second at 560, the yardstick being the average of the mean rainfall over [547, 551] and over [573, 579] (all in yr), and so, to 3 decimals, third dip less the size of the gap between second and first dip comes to -0.033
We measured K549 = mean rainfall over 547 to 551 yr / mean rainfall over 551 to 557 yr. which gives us 0.99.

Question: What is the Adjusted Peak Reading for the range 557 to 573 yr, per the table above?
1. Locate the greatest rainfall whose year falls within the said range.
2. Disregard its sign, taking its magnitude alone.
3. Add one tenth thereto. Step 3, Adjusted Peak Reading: 464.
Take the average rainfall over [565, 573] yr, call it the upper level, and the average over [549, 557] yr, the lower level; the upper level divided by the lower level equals 0.985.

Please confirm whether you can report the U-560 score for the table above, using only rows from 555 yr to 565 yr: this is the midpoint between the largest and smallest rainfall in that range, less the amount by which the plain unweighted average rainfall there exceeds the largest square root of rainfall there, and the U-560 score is 26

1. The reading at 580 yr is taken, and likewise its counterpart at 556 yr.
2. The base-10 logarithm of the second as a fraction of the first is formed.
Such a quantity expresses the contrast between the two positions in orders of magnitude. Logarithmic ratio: 0.033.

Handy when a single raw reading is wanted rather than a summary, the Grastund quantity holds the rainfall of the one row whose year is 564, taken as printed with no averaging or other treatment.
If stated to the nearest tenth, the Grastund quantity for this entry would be 457.3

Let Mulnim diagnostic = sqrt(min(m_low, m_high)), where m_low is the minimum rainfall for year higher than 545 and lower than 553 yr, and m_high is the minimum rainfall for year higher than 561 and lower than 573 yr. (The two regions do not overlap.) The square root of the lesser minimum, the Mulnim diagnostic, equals 20.6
